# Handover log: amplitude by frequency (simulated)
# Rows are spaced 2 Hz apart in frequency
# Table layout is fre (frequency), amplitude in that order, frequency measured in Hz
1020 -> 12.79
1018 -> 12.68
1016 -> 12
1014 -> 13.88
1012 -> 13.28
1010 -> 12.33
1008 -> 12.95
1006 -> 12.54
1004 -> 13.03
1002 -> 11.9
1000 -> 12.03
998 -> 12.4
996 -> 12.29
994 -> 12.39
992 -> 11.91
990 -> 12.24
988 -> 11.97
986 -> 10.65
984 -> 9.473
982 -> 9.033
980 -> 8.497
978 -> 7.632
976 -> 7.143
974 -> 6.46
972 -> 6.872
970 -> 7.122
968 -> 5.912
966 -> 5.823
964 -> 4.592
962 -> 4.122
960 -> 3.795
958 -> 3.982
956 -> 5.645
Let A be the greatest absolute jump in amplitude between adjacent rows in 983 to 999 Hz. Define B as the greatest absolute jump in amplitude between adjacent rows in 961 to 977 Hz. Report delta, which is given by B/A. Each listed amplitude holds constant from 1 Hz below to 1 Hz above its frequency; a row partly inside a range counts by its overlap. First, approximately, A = 1.32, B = 1.23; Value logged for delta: 0.93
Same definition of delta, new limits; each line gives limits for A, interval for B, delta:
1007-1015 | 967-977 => 1.27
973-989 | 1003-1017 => 1.42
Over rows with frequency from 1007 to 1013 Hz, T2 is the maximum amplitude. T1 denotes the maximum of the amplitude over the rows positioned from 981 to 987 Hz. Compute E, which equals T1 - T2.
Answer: -2.6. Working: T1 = 10.65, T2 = 13.28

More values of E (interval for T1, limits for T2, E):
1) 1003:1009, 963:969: 7.1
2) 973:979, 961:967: 1.8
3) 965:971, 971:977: 0.0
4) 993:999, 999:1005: -0.6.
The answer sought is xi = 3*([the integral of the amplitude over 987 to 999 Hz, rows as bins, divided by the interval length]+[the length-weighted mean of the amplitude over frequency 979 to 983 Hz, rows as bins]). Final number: 63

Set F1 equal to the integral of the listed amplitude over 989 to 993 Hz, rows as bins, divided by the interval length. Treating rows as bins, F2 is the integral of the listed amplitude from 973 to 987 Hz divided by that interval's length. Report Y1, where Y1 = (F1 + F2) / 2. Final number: 10.2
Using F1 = 12.1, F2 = 8.4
